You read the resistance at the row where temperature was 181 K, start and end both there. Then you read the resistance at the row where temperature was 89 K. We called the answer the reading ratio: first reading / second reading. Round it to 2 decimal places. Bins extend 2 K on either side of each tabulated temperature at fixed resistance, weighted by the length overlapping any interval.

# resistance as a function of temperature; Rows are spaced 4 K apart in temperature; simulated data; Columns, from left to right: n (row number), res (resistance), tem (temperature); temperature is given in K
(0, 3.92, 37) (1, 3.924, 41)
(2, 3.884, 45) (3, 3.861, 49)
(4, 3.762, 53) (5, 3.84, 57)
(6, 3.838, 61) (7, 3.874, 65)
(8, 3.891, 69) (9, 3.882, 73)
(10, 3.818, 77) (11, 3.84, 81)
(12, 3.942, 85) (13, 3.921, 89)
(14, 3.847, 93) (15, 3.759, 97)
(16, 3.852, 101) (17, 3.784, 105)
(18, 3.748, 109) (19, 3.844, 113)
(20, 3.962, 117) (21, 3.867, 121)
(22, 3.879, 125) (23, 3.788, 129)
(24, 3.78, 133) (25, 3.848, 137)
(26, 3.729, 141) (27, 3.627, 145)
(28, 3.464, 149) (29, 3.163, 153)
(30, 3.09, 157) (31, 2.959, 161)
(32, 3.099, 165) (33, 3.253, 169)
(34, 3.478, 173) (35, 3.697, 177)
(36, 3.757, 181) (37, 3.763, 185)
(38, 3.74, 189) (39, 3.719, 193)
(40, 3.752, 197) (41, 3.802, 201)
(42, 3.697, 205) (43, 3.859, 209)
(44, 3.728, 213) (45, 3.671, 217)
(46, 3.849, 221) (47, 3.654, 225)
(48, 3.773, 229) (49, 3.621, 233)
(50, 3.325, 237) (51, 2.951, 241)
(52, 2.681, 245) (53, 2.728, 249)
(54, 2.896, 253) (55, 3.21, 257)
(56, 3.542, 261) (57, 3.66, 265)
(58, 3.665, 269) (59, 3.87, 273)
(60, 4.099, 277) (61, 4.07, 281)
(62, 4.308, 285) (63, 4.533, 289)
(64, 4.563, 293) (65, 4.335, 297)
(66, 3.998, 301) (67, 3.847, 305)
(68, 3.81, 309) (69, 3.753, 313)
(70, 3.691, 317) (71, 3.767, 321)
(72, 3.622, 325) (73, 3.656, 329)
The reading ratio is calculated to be 0.96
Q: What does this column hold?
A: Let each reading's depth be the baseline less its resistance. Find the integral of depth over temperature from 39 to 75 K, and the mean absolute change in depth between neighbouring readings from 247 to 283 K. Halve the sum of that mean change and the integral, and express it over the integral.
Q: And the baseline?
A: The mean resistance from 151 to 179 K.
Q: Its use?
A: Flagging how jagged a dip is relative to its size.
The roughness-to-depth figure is 0.496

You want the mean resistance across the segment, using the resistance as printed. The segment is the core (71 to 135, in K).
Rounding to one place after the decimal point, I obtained 3.8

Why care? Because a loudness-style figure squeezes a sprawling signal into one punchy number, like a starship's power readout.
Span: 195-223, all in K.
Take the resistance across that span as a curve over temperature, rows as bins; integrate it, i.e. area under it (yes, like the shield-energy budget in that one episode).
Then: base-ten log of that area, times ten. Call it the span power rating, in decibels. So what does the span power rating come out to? 20.2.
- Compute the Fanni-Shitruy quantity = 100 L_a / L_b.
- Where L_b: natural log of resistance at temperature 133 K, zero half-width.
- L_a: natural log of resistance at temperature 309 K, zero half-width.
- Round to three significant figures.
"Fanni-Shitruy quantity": 101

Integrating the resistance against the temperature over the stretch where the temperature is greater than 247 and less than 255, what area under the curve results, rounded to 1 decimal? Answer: 22.5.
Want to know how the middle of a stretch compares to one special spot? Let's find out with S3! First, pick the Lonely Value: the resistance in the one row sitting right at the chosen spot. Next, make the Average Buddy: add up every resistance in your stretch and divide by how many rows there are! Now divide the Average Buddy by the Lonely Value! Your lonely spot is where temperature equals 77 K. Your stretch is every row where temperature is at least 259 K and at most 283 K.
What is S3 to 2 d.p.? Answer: 1.00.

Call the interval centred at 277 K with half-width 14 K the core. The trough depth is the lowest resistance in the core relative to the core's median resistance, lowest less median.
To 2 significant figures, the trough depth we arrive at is -0.41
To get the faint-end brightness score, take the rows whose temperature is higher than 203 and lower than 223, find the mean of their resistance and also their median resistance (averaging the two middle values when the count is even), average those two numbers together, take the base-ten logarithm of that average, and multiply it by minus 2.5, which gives -1.43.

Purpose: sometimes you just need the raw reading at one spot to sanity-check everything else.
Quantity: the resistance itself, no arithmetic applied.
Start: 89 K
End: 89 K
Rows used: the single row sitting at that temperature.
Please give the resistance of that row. 3.921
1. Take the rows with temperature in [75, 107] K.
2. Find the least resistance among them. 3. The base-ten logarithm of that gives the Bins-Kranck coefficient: 0.575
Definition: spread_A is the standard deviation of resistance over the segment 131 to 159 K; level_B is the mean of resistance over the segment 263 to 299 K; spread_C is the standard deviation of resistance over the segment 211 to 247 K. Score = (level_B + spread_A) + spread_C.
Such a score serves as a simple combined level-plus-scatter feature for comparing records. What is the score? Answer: 4.8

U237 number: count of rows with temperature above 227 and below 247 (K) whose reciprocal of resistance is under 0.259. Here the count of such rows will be 0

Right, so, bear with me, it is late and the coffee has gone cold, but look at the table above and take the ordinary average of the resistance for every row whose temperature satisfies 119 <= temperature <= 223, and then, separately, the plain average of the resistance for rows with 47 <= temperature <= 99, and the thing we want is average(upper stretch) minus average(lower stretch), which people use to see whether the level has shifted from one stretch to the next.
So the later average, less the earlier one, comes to -0.2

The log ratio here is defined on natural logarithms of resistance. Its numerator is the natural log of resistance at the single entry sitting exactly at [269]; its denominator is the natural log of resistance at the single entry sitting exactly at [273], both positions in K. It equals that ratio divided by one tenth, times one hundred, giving 960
